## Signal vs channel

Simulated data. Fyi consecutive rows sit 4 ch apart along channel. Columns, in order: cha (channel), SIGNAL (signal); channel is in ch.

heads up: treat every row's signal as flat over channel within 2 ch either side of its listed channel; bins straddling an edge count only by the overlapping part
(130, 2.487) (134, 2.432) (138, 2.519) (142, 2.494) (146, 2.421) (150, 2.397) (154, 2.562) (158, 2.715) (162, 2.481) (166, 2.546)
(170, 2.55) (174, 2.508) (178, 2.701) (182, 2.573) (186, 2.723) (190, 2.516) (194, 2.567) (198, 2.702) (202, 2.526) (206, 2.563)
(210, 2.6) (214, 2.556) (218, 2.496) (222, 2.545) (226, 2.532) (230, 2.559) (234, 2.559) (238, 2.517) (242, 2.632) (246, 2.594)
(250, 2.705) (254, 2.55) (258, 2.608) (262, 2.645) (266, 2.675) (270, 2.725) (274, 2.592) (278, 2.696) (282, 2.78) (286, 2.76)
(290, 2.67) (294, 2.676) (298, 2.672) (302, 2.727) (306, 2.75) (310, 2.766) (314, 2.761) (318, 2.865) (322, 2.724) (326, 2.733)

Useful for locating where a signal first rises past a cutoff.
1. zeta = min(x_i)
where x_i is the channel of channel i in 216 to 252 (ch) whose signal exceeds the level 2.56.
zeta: 242 ch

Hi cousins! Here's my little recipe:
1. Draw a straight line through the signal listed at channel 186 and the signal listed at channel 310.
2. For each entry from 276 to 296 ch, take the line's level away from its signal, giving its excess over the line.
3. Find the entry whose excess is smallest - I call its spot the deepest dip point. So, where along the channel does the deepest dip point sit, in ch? 290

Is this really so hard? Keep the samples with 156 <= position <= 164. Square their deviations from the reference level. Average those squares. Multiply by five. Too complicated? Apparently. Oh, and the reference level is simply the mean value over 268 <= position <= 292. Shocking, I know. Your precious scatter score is 0.12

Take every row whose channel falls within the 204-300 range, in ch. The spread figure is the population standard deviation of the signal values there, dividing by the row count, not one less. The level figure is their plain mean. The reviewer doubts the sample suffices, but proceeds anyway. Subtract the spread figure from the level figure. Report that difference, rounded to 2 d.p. 2.54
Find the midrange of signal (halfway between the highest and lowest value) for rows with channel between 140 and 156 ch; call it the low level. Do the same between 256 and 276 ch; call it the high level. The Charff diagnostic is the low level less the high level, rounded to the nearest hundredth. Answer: -0.18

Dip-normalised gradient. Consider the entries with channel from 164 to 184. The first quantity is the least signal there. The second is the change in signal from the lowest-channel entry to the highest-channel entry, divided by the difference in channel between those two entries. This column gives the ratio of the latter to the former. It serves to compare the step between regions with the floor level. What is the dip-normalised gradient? 0.001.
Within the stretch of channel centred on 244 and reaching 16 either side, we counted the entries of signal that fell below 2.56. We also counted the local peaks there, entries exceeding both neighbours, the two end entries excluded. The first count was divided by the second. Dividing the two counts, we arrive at 2.0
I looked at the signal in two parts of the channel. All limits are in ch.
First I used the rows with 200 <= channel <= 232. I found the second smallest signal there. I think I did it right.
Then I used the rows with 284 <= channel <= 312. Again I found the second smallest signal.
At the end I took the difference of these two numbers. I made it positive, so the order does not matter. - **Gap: 0.15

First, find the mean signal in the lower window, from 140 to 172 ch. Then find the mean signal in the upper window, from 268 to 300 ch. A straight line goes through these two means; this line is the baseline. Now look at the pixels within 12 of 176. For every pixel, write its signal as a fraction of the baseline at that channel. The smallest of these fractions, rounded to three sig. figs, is 0.985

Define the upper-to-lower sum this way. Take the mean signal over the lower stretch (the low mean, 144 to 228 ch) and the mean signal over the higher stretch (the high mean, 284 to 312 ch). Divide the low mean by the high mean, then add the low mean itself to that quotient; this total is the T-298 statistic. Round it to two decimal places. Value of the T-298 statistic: 3.50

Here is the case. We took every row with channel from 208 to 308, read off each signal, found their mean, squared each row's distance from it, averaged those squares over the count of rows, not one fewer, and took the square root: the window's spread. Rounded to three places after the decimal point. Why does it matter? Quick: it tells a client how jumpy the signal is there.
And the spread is 0.081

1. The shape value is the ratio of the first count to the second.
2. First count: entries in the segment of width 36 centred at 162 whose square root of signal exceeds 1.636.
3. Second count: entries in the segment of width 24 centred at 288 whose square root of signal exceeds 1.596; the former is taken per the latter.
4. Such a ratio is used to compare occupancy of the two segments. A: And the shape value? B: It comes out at 0.33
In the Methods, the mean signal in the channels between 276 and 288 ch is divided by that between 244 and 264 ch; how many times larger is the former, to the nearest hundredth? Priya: 1.05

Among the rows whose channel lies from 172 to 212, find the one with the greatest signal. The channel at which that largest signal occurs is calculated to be 186 ch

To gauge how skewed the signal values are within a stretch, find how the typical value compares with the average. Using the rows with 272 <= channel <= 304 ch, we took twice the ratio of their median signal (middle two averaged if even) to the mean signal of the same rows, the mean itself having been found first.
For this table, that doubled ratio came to 1.99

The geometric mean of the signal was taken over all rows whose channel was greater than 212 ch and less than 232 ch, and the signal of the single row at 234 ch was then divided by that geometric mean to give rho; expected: 1.01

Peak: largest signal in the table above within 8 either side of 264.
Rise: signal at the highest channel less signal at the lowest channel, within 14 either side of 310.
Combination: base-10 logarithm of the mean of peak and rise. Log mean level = 0.143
